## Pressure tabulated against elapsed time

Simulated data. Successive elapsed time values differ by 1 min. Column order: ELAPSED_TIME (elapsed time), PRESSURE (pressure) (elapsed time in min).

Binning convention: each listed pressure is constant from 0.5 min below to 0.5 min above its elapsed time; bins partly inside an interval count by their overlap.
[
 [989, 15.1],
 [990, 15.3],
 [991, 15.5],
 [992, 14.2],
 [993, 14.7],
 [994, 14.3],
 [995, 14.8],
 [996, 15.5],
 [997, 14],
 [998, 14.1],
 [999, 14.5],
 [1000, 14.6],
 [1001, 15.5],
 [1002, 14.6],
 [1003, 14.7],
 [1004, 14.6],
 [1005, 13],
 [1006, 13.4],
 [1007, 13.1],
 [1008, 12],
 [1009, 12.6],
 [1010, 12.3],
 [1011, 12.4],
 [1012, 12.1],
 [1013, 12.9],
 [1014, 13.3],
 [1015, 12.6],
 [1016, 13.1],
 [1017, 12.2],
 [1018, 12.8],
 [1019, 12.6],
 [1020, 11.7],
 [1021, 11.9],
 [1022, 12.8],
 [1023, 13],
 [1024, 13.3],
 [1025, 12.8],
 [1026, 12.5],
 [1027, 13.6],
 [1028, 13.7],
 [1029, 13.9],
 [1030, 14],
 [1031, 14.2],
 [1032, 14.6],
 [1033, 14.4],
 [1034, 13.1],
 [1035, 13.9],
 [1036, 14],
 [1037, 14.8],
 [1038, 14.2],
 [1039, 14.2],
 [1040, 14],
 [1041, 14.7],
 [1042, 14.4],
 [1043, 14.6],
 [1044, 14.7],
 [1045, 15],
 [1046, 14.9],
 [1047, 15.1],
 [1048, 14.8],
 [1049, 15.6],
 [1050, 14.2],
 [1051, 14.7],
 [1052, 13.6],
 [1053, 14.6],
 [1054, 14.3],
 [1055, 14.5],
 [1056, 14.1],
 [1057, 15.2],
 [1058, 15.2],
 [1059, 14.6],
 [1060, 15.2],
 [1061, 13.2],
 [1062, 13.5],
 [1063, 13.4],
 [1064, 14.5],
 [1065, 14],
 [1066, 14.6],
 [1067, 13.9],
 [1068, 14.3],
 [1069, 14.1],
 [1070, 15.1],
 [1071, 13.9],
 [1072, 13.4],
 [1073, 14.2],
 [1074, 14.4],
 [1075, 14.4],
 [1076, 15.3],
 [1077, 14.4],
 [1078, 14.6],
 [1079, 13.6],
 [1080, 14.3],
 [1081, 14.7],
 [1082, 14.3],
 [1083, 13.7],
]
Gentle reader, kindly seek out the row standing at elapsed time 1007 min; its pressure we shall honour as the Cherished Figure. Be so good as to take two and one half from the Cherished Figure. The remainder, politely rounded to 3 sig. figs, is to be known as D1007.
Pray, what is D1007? 10.6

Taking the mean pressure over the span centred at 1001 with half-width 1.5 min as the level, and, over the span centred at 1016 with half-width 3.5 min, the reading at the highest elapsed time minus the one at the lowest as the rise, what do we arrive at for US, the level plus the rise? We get 14.6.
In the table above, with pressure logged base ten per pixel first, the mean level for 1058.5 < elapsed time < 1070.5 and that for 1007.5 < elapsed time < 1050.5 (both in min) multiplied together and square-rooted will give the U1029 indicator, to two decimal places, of 1.14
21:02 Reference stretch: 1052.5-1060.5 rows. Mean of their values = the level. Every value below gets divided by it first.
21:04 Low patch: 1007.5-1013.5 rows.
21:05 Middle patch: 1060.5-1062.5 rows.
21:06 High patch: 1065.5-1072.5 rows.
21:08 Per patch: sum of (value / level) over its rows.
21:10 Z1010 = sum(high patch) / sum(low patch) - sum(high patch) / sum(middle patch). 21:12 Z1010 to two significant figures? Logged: -2.4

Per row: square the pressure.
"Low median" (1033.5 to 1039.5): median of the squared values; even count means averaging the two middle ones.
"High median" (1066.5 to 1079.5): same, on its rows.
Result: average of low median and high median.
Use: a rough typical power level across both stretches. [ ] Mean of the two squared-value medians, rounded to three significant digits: 202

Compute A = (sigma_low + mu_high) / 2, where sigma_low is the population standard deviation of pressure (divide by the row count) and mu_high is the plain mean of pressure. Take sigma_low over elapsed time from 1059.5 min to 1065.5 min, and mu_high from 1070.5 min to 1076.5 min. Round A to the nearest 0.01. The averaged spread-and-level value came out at 7.48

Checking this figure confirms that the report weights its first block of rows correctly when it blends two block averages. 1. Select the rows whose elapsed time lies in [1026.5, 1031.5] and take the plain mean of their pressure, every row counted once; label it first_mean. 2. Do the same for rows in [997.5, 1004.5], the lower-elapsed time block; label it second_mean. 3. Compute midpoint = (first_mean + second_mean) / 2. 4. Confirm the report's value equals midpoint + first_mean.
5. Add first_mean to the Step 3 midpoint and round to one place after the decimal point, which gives 28.1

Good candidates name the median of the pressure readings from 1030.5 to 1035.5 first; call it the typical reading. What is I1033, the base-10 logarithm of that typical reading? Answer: 1.15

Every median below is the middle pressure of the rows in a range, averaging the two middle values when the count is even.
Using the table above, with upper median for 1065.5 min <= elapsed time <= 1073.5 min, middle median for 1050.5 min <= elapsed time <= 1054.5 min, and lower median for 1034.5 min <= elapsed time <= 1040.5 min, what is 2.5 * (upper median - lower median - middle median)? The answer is -36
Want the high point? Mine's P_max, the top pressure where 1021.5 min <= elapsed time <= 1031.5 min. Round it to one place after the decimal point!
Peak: 14.2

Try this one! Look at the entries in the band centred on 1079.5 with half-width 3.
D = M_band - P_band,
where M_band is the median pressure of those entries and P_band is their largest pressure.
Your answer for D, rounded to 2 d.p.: -0.35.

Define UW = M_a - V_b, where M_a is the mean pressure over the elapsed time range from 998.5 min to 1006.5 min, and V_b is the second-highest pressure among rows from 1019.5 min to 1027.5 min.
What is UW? 1.1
